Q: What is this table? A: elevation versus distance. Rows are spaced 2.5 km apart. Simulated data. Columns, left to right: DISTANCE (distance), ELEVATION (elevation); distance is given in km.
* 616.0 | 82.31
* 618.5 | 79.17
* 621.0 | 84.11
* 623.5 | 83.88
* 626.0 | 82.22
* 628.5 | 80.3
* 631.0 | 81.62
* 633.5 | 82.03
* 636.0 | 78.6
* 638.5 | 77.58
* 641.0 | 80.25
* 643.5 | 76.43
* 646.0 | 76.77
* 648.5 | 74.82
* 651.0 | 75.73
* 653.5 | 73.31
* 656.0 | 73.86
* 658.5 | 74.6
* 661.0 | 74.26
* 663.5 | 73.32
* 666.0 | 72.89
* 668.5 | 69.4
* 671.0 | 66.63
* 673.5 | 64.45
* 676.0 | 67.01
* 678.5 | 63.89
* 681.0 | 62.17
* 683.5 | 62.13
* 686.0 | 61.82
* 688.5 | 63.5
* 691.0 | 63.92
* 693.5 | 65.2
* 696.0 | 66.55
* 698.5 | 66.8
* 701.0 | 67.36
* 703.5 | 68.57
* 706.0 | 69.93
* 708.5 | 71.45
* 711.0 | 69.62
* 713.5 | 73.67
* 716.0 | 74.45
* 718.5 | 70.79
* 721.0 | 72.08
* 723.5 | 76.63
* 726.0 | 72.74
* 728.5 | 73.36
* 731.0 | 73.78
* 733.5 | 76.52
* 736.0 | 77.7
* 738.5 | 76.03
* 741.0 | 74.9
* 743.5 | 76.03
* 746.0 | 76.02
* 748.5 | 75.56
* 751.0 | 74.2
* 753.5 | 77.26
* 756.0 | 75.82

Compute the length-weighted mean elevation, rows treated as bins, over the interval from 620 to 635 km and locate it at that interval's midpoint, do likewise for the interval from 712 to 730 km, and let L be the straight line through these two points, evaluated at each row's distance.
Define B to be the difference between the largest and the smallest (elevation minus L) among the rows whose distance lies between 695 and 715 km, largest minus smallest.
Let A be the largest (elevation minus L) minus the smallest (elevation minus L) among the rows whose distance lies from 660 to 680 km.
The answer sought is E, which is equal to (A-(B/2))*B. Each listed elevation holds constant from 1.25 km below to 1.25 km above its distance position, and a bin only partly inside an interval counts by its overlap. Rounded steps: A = 8.7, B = 9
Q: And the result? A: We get 38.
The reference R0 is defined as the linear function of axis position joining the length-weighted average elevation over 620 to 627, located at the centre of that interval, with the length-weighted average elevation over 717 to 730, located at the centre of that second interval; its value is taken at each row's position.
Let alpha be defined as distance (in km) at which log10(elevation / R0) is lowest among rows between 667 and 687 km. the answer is 681.0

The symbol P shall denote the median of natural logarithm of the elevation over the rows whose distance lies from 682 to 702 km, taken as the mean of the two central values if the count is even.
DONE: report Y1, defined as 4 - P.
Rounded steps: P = 4.17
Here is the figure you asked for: -0.17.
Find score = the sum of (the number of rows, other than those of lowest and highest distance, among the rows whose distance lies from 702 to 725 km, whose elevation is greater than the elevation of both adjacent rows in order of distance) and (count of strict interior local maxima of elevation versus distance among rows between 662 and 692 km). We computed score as 3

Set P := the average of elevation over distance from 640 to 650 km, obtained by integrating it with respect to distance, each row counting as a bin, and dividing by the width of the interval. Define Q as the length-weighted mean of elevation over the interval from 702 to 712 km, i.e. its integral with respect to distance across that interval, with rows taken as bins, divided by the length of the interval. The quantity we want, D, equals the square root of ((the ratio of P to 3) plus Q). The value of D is 9.8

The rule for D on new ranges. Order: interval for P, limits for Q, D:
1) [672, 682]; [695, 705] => 9.4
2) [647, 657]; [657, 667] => 9.9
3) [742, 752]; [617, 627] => 10.4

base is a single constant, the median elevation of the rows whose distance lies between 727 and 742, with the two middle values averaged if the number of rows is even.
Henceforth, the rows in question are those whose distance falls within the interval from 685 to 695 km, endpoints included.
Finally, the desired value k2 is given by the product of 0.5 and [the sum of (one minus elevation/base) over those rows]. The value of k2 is 0.31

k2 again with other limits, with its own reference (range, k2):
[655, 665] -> 0.04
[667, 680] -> 0.30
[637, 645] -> -0.05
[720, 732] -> 0.06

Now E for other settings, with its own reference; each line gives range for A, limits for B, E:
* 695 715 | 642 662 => 20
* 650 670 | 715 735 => 8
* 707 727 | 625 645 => 27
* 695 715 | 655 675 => 39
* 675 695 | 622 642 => 9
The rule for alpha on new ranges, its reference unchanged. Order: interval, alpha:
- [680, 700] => 681.0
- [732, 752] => 741.0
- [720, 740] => 721.0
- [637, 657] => 653.5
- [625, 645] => 643.5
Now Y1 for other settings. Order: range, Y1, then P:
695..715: -0.24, 4.24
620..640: -0.40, 4.40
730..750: -0.33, 4.33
